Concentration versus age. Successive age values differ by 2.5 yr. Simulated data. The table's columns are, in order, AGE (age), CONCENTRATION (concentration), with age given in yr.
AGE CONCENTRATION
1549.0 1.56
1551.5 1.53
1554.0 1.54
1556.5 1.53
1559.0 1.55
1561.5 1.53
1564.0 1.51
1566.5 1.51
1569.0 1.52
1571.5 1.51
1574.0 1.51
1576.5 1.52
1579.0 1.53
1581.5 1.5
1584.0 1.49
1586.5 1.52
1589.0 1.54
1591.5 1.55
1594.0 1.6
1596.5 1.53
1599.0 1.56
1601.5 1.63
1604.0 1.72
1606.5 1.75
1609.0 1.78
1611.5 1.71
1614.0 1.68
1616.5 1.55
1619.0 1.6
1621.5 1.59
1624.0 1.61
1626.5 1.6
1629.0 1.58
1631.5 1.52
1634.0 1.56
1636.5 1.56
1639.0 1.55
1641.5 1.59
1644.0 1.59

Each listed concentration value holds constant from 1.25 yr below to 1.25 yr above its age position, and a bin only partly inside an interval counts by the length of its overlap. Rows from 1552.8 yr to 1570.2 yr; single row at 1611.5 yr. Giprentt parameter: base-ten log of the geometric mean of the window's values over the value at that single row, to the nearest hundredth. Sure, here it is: -0.05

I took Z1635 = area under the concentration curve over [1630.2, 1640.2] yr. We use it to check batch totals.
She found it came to 15.5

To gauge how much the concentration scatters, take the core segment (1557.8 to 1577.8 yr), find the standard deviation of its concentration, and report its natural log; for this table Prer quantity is -4.3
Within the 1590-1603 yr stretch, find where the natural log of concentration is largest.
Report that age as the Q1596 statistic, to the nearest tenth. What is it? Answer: 1601.5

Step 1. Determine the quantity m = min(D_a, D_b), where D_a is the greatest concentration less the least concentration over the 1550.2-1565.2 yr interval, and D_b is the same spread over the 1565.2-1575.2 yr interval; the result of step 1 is 0.010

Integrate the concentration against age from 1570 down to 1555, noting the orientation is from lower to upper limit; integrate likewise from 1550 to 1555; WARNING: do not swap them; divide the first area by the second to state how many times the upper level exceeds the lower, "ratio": 3.0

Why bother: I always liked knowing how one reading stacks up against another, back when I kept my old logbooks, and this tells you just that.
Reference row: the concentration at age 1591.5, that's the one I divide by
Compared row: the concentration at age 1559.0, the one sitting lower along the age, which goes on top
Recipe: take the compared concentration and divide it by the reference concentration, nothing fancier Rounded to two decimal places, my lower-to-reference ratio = 1.00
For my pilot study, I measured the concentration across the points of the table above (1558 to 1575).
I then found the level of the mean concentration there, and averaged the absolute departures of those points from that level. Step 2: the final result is 0.011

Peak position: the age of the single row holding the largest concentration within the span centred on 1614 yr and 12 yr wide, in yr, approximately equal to 1609.0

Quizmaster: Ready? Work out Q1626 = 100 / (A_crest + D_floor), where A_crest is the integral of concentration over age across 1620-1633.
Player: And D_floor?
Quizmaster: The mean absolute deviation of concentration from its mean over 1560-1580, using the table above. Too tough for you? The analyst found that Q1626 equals 5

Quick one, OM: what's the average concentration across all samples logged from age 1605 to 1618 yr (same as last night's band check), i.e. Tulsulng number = 1.69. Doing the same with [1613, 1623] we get 1.60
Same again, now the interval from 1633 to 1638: 1.56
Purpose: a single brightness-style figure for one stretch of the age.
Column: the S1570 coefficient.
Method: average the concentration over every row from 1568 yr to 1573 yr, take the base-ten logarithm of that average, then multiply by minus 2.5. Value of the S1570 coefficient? -0.45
